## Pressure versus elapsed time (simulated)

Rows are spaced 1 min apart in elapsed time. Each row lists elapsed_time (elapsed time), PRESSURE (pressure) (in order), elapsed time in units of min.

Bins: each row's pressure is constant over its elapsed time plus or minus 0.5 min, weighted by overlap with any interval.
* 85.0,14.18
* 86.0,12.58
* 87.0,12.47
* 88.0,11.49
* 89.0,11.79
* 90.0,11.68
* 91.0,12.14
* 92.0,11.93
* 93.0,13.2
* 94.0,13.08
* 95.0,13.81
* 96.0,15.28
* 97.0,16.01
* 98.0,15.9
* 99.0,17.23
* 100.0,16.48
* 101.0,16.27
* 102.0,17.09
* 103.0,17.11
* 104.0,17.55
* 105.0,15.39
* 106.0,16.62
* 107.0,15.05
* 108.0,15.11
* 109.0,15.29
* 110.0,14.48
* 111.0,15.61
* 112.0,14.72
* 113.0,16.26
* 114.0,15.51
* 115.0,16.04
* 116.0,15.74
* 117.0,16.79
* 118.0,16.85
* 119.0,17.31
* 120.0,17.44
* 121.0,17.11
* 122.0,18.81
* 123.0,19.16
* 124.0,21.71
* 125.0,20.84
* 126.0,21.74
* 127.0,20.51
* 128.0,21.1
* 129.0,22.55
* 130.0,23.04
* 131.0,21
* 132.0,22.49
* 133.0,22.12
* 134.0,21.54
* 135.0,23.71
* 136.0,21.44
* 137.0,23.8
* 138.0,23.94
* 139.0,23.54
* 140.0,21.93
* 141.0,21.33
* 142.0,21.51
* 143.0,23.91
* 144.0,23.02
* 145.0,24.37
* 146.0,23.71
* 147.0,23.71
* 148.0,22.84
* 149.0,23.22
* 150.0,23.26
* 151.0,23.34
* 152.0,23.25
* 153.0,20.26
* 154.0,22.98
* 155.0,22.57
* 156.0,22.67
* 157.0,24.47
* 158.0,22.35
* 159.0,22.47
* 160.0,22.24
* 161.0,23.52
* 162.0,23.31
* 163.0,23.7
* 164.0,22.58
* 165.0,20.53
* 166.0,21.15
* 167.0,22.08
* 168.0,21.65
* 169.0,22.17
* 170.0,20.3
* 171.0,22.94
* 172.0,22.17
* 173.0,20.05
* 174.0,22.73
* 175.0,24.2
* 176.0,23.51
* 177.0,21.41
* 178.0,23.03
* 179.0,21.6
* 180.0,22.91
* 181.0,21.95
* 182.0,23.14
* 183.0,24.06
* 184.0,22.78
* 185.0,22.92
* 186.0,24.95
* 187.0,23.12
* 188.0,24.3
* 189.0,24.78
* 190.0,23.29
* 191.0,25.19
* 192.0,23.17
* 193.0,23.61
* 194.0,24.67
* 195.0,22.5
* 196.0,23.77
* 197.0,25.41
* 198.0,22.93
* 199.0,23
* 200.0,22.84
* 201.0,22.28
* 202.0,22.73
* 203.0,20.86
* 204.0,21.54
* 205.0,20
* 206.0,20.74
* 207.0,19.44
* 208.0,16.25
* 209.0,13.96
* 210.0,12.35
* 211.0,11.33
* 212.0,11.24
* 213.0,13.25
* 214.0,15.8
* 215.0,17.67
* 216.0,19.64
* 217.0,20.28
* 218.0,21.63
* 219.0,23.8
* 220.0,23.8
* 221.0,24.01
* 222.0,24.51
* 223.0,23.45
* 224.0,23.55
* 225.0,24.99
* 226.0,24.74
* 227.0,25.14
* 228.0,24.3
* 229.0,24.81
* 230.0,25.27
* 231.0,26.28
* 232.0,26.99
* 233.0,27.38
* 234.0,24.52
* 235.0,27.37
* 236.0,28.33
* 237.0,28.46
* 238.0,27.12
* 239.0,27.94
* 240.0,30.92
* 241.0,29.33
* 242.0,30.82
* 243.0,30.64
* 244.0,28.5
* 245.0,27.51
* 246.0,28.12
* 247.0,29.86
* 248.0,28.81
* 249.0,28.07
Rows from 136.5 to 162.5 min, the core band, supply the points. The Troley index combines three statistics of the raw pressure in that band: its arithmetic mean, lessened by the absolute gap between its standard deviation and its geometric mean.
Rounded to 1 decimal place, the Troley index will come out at 1.0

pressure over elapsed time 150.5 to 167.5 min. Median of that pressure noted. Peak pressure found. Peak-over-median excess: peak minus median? 1.9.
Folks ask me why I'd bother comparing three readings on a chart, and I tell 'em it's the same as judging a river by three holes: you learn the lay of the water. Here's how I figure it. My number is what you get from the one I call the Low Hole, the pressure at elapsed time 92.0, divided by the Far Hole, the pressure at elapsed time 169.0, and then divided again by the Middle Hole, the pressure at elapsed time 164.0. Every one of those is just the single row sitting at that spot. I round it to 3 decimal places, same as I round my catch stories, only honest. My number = 0.024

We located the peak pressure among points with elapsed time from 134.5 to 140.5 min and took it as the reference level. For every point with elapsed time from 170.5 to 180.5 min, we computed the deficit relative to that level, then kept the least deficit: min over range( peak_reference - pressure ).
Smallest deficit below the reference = -0.3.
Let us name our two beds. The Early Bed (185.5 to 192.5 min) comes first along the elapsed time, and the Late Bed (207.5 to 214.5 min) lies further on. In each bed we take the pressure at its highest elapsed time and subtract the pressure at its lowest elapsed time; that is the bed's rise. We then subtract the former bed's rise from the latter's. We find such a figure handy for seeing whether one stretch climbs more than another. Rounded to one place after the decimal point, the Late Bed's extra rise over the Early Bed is 1.3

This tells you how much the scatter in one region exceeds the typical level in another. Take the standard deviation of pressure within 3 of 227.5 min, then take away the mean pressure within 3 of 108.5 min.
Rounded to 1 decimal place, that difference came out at -15.0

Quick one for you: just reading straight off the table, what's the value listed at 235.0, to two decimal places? 27.37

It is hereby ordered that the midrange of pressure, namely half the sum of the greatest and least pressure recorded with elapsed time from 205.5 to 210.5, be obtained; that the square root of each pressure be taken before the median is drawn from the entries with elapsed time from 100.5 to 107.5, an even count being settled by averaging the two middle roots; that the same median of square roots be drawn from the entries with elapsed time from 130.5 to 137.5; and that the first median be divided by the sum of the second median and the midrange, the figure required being 0.192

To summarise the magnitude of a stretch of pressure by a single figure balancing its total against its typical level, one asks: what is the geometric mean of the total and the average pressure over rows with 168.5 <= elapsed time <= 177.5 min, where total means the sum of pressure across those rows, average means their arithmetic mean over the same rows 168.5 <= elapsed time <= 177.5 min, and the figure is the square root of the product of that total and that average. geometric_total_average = 66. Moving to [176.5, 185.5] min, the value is 68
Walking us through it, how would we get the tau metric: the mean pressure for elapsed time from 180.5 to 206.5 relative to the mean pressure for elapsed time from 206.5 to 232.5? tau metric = 1.12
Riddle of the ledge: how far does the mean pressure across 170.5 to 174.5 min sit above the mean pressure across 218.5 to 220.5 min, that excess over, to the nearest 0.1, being -1.8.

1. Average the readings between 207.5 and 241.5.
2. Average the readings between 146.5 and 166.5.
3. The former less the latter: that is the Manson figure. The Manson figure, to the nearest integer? 0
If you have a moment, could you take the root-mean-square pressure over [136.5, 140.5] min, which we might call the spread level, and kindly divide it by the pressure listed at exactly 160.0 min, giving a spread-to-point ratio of 1.0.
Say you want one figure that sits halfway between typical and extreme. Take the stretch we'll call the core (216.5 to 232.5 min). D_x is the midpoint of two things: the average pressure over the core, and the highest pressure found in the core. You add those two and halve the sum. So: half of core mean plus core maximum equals 26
